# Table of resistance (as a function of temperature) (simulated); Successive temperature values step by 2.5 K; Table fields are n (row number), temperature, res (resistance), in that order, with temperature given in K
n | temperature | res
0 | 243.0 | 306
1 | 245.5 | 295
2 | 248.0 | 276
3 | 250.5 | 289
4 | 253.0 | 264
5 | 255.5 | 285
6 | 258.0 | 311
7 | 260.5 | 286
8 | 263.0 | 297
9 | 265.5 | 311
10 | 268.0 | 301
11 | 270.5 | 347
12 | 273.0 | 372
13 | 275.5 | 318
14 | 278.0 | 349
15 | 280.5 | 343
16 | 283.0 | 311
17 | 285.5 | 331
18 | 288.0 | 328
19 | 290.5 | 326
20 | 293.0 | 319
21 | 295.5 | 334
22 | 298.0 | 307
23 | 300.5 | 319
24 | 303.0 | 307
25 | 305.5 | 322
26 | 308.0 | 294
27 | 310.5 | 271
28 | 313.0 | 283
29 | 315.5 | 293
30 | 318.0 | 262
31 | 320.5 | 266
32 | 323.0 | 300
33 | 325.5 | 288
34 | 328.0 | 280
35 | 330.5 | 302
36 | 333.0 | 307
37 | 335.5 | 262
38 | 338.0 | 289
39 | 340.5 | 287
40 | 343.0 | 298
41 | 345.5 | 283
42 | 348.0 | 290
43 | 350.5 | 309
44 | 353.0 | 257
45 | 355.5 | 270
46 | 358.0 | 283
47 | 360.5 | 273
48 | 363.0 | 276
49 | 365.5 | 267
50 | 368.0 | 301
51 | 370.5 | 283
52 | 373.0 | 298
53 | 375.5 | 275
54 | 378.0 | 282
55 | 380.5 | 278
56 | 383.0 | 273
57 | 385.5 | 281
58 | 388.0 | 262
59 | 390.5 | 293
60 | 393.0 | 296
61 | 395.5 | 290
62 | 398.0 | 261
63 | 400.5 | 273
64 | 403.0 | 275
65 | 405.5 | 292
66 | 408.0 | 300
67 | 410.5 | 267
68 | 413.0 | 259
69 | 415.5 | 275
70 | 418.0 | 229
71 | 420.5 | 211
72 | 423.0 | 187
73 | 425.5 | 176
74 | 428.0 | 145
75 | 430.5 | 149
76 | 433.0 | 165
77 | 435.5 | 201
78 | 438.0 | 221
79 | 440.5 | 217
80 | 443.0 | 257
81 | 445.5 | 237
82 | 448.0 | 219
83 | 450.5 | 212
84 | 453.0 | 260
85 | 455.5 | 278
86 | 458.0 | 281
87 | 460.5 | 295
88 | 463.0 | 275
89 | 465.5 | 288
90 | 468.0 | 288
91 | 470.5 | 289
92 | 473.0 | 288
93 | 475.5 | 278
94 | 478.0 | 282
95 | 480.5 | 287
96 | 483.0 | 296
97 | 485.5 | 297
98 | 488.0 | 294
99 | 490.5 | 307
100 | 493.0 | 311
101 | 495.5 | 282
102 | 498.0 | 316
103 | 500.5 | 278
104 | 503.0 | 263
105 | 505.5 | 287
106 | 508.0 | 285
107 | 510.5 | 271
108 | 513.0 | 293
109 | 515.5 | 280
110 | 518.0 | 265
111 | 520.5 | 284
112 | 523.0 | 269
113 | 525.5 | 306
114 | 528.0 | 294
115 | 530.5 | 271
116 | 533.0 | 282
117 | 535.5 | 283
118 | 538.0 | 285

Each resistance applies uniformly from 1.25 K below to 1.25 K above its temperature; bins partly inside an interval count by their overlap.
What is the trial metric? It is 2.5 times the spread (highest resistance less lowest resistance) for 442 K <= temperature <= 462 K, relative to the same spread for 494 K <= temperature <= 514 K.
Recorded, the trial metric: 4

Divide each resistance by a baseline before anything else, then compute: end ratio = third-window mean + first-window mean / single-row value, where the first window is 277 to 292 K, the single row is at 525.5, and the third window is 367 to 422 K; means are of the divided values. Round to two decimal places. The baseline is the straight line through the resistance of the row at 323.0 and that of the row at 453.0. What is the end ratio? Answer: 1.81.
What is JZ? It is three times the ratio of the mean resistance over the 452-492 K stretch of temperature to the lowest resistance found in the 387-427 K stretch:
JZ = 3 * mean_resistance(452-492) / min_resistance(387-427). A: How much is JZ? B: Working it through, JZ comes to 4.9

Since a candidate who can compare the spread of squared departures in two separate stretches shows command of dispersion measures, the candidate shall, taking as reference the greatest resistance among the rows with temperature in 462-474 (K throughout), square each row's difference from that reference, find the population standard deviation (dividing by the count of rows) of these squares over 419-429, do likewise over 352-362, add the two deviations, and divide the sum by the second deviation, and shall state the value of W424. 15.5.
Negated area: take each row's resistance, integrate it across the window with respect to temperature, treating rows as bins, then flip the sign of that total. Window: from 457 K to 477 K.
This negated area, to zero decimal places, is -5705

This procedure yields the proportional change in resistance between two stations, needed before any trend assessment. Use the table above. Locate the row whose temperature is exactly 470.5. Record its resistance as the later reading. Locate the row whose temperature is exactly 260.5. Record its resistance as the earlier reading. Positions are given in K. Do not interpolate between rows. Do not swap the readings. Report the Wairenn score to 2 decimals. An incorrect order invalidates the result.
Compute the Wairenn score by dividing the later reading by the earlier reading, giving 1.01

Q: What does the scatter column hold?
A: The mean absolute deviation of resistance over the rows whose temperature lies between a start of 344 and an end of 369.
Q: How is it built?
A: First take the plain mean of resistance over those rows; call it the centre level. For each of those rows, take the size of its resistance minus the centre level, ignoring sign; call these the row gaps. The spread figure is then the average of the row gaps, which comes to 12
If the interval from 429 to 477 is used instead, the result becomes 38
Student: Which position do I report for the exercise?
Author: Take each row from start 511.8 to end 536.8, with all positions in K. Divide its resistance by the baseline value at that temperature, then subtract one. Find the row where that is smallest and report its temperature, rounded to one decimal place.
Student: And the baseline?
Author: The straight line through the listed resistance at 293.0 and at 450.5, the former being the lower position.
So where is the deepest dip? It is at 518.0 K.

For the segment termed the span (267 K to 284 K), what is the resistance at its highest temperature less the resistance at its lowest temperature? 10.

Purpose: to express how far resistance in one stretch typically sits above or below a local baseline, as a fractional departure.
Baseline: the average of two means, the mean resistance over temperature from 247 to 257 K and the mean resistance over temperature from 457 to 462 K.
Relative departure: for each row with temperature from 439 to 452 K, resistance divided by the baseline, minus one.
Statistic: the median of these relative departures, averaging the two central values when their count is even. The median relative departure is -0.23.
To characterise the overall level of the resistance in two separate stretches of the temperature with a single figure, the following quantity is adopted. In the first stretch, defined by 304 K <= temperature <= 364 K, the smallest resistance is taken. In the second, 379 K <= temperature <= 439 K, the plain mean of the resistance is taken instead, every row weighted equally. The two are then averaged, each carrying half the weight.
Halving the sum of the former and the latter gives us 251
